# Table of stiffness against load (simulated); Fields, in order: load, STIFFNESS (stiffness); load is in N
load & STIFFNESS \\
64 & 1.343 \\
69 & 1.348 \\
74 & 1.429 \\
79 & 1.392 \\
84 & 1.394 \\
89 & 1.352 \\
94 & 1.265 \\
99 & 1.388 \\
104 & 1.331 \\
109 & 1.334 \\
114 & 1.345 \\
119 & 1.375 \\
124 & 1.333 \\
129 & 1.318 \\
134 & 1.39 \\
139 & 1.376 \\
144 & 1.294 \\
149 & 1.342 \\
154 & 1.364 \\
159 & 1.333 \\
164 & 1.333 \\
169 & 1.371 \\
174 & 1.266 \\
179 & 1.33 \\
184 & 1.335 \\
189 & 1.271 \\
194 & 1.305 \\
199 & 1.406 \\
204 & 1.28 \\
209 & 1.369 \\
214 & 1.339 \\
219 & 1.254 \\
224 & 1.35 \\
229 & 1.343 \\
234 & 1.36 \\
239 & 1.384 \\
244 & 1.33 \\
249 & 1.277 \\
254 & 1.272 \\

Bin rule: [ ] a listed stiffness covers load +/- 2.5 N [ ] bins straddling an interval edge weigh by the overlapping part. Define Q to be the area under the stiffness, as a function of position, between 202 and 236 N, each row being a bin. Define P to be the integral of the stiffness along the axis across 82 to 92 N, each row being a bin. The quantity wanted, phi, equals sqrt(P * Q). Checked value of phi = 25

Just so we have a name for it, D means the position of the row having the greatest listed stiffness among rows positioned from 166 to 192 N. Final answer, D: 169 N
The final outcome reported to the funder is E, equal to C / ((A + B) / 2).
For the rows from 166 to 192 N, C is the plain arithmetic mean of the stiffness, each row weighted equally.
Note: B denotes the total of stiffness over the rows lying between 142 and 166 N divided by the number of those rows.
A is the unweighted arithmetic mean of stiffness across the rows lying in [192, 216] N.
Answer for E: 0.98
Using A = 1.34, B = 1.33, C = 1.31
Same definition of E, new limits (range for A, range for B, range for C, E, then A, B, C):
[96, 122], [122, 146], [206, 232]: 0.99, 1.35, 1.34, 1.33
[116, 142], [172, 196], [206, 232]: 1.00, 1.36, 1.30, 1.33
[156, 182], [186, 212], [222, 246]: 1.02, 1.33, 1.33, 1.35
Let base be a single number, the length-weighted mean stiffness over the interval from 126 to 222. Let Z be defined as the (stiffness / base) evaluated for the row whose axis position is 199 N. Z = 1.06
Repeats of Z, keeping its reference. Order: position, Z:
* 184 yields 1.00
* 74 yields 1.07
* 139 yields 1.03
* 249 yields 0.96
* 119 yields 1.03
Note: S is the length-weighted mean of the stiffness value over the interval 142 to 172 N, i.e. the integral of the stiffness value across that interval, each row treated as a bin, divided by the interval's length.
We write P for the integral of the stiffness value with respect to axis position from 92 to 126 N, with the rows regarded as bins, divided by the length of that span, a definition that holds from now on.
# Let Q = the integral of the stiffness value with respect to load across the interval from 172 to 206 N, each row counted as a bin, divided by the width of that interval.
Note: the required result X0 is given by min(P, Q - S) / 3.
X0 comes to -0.008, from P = 1.34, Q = 1.31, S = 1.34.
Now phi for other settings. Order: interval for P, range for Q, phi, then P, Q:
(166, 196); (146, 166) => 33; 39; 27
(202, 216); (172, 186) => 18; 19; 18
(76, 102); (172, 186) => 25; 35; 18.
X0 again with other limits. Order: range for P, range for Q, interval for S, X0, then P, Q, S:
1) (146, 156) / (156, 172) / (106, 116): 0.002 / 1.35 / 1.34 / 1.34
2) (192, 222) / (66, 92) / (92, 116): 0.015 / 1.33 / 1.38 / 1.33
